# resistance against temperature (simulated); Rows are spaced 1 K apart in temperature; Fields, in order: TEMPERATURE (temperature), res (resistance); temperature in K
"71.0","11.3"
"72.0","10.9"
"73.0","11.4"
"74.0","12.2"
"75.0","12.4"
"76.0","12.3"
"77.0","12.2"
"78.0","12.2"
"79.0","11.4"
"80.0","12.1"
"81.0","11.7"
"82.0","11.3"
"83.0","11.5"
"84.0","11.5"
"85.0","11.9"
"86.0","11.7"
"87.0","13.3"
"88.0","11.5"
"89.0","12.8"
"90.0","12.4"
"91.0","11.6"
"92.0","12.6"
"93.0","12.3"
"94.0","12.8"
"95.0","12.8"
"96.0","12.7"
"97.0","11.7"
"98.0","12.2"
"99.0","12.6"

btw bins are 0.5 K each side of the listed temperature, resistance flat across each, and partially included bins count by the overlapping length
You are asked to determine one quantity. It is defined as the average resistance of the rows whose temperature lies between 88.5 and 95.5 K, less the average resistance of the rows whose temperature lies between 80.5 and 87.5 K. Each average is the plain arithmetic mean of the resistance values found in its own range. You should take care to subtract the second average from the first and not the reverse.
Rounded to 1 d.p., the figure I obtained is 0.6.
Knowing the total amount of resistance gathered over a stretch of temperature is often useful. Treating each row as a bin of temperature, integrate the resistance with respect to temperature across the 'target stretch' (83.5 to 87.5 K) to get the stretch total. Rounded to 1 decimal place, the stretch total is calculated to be 48.4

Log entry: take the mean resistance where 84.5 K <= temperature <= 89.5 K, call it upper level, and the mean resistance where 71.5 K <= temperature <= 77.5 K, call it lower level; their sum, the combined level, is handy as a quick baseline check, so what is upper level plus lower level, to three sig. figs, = 24.1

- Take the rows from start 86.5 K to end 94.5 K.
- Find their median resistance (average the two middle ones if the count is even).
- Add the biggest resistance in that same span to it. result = 25.8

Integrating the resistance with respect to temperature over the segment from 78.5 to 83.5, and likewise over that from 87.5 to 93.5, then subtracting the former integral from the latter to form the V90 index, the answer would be 15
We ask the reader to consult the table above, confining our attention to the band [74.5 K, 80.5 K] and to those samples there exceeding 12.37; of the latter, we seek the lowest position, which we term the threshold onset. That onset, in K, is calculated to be 75.0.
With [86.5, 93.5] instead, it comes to 87.0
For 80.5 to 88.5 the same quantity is 87.0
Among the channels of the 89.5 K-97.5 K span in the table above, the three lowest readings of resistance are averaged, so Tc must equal 11.9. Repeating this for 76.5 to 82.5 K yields 11.5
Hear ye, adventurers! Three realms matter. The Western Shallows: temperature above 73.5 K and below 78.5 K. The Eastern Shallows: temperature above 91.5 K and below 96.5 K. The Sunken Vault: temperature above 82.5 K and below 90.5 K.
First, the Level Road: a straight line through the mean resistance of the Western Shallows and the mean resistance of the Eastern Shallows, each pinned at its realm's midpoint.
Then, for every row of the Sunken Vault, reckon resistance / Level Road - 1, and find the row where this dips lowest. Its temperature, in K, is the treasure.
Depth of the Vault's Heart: 88.0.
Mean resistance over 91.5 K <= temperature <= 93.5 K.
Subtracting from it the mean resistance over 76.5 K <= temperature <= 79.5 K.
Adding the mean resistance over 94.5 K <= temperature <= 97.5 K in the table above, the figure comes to 12.9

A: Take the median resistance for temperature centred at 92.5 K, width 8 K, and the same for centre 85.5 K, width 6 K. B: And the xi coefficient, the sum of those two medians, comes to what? 24.25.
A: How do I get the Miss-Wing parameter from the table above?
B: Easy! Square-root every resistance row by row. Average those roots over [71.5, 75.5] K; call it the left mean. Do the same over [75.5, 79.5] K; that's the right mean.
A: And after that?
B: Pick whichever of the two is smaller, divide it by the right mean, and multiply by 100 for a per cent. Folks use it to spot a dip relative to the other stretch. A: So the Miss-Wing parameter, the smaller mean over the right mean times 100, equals 98.7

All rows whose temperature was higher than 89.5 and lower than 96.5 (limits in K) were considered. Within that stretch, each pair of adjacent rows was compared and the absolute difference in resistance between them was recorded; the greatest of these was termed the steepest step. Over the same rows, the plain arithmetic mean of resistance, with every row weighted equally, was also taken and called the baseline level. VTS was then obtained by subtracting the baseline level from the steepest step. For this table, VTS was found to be -11.5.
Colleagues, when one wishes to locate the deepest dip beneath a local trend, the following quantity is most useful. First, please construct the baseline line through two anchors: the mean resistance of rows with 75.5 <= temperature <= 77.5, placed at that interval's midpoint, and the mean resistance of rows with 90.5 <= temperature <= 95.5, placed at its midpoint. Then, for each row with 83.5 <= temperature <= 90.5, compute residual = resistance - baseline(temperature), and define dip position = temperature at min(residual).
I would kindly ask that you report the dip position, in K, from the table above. 88.0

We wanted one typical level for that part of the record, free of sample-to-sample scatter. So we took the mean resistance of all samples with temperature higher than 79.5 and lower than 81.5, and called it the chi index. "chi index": 11.9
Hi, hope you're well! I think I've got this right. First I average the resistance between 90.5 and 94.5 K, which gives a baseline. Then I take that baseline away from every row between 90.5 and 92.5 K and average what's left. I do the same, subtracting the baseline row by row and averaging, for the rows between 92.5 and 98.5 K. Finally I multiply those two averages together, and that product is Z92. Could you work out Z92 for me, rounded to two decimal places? -0.02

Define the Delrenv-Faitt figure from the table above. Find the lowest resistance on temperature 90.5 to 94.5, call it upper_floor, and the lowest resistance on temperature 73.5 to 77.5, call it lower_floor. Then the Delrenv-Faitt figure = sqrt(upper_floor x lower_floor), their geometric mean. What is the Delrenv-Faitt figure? 11.9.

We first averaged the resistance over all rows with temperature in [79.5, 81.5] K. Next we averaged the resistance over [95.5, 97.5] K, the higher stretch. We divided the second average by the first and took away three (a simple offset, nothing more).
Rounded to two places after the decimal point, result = -1.97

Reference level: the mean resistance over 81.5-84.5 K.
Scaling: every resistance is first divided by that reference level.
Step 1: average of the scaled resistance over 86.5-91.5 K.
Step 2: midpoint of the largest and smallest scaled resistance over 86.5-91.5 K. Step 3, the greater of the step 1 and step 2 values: 1.08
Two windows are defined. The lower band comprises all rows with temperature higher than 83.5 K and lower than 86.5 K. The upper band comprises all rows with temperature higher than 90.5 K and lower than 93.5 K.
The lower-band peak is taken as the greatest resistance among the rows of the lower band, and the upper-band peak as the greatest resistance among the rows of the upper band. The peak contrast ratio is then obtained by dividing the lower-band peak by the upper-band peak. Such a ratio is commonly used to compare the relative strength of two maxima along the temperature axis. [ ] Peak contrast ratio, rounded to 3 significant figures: 0.944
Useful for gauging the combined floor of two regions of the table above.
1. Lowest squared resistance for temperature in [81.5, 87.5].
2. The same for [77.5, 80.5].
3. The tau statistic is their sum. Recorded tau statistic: 258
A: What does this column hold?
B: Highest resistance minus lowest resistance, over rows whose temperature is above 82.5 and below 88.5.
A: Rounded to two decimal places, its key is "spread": 1.80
